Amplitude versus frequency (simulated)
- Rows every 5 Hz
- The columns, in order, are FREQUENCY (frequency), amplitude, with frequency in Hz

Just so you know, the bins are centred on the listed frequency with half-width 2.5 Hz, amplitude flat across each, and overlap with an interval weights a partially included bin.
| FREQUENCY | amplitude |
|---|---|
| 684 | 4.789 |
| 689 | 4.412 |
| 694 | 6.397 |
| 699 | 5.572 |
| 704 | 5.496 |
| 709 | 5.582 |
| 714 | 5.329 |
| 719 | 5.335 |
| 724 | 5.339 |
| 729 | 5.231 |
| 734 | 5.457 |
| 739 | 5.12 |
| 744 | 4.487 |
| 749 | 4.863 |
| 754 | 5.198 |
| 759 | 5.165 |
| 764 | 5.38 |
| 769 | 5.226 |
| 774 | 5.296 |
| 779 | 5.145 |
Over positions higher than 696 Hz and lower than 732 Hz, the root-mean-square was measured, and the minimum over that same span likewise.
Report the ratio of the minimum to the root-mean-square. 0.97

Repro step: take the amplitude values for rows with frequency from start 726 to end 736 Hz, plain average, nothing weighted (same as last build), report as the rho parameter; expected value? 5.34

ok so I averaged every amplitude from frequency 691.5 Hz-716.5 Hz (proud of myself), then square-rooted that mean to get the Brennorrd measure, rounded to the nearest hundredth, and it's 2.38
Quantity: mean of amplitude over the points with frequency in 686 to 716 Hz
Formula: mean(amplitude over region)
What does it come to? 5.46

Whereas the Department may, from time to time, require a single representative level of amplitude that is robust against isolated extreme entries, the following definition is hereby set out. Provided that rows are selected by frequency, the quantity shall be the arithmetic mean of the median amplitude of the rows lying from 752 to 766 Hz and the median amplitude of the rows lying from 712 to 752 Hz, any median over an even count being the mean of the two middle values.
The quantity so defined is 5.24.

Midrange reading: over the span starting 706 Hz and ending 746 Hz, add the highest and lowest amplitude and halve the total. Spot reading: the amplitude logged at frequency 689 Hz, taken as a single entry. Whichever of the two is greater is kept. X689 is 5.0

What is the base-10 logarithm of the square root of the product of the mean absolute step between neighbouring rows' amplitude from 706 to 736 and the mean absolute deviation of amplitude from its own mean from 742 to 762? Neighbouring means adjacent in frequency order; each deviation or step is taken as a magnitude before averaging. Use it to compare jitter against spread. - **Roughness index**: -0.76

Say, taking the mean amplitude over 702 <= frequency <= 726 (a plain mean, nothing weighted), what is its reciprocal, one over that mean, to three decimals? 0.185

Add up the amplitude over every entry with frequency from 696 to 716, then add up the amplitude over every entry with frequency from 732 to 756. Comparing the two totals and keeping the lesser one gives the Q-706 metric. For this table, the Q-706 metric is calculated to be 22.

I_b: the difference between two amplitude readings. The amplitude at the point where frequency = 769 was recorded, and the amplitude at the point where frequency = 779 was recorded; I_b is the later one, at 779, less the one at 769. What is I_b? -0.1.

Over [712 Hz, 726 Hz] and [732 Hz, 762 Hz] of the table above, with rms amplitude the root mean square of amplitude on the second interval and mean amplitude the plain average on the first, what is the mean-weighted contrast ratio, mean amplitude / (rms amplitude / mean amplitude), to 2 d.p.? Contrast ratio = 5.63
